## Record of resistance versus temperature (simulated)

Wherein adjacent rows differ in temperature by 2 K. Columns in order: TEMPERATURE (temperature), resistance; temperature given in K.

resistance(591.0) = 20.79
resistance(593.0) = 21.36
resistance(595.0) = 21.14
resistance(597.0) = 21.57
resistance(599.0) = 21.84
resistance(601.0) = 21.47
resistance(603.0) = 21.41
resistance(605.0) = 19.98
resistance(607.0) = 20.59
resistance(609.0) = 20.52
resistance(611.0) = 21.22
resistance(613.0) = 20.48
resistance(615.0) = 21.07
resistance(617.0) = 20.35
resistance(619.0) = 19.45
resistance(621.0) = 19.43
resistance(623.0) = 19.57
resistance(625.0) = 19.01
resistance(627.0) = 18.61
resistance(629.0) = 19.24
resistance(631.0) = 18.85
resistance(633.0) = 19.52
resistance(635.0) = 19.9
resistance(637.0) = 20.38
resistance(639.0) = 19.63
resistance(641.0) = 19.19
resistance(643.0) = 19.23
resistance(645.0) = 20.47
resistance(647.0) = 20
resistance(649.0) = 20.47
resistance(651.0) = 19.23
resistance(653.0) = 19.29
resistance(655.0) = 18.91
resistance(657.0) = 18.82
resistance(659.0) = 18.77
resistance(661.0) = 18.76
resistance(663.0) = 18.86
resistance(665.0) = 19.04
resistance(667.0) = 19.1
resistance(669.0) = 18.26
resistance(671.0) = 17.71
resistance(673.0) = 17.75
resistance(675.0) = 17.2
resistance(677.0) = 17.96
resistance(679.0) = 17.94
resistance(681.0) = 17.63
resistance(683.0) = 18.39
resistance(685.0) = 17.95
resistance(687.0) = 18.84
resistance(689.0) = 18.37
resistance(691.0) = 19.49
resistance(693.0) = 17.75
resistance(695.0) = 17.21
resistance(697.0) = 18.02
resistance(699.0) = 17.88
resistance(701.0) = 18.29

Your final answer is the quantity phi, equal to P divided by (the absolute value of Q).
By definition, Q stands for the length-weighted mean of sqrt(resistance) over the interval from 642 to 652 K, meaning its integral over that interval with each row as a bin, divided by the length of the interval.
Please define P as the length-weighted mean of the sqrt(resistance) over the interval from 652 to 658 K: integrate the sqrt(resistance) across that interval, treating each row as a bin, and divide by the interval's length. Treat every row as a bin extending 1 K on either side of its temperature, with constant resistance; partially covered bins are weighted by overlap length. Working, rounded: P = 4.36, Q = 4.46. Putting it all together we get 0.98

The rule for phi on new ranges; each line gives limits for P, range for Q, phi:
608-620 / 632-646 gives 1.02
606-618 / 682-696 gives 1.06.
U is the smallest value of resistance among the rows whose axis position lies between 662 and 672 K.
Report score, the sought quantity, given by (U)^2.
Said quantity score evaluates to 314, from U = 17.71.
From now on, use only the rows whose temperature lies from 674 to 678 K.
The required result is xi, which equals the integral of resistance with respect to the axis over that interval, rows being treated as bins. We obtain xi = 70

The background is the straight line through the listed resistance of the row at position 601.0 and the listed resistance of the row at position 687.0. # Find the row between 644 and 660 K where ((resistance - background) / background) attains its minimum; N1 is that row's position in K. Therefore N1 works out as 657.0 K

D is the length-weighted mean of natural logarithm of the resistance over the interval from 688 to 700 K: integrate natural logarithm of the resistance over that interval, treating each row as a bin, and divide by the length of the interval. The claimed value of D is 2.90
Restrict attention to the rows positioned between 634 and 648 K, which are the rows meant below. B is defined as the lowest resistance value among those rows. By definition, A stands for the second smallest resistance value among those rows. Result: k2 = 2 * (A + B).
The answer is 77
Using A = 19.23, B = 19.19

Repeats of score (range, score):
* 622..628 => 346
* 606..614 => 419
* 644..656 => 358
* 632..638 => 381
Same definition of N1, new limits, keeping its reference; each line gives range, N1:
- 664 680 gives 675.0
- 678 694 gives 681.0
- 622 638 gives 627.0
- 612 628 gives 627.0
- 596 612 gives 605.0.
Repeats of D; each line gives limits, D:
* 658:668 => 2.94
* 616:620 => 2.99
